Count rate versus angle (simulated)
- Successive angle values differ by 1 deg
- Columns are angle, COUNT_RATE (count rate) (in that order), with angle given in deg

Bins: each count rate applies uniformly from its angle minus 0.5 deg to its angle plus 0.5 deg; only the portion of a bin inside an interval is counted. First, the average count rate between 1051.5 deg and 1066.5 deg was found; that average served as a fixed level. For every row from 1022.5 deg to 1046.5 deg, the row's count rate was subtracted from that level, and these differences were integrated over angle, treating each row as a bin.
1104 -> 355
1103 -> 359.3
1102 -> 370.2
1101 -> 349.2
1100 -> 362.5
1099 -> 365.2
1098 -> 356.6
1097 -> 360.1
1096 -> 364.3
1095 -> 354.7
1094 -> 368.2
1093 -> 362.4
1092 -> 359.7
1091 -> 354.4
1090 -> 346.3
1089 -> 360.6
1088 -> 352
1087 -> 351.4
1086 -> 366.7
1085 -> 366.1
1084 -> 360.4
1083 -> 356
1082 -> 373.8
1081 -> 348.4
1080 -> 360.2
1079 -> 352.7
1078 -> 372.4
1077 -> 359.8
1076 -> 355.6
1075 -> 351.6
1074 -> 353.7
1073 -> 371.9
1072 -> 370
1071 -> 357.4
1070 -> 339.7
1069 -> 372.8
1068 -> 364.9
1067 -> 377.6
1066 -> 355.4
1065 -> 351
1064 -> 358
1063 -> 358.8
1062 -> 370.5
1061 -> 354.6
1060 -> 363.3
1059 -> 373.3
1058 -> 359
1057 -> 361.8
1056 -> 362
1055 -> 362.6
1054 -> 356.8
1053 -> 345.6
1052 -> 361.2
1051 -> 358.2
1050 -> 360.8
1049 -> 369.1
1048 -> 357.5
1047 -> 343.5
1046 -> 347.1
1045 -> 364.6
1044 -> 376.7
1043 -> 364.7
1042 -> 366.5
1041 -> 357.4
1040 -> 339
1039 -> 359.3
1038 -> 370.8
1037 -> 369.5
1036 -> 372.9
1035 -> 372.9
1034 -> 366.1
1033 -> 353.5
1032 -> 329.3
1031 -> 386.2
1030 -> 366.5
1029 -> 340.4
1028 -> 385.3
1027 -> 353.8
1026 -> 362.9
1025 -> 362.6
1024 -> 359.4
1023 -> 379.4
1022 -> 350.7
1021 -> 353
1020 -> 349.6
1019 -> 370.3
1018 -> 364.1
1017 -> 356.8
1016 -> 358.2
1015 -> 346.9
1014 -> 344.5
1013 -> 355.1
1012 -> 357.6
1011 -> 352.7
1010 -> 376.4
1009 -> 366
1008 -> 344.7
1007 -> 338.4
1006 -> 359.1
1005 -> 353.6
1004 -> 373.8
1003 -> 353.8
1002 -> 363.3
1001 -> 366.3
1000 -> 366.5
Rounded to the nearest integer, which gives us -77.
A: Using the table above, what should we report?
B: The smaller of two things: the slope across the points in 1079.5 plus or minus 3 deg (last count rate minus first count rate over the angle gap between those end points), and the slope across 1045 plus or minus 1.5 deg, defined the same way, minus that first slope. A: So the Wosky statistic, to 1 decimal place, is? -17.6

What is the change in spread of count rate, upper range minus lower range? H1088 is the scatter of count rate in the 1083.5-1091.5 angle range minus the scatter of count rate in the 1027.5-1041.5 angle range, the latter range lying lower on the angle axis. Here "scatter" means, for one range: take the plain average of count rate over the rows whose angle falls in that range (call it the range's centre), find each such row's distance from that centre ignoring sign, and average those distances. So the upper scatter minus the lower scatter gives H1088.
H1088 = -7.2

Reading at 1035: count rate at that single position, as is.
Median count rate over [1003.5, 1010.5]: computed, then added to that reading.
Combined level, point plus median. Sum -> 732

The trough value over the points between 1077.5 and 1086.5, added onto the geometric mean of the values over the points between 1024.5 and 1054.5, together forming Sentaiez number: 709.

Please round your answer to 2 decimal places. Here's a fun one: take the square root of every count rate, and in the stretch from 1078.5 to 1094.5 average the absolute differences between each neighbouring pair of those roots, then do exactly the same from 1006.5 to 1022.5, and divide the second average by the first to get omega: 1.01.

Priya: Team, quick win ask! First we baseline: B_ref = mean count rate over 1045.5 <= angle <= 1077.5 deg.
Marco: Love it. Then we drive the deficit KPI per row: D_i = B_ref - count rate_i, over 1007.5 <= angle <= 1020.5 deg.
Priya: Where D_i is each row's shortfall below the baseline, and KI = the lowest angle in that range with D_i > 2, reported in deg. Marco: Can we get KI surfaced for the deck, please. 1008 deg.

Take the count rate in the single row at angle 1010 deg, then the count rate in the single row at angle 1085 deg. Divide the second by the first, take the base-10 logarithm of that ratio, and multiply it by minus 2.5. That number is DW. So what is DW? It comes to 0.030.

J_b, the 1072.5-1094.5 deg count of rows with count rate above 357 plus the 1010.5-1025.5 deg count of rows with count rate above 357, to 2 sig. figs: 19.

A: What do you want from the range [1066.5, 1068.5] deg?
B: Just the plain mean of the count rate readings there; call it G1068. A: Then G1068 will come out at 371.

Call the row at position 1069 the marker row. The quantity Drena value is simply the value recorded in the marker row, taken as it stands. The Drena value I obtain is 372.8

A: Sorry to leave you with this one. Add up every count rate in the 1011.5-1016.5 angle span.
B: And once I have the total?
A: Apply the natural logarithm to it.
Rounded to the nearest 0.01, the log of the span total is 7.47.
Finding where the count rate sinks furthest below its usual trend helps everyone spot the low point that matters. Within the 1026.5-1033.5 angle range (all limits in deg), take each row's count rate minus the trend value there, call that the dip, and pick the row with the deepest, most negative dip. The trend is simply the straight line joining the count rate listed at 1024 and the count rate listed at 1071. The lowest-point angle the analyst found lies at 1032 deg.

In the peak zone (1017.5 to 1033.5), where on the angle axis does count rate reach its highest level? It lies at 1031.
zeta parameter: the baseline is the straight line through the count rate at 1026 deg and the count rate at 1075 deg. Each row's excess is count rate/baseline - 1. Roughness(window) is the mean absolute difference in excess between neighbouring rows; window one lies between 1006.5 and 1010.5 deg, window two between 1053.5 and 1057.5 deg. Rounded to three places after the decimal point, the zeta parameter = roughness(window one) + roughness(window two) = 0.041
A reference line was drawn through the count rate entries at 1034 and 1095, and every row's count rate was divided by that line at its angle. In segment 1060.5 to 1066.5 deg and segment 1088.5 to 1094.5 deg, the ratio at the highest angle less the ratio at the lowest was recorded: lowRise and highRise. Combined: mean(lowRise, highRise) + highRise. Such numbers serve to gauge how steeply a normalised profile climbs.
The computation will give 0.039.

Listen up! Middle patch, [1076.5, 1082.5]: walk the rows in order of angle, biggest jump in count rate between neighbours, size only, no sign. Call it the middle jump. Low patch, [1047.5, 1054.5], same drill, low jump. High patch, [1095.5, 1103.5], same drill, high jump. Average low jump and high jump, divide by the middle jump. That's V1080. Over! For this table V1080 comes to 0.72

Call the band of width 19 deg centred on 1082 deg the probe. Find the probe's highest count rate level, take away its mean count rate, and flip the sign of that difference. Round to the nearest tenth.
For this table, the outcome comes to -15.2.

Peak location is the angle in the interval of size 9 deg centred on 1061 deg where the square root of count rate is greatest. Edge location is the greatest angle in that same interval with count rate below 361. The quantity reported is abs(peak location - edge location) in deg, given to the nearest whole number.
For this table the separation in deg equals 6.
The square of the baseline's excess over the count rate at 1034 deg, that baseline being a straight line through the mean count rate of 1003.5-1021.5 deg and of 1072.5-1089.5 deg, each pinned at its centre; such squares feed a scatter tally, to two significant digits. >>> 72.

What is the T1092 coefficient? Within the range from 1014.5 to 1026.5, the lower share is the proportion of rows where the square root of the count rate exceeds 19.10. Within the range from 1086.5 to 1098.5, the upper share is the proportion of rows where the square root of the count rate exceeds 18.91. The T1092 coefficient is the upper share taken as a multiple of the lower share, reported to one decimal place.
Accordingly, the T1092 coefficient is 3.0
